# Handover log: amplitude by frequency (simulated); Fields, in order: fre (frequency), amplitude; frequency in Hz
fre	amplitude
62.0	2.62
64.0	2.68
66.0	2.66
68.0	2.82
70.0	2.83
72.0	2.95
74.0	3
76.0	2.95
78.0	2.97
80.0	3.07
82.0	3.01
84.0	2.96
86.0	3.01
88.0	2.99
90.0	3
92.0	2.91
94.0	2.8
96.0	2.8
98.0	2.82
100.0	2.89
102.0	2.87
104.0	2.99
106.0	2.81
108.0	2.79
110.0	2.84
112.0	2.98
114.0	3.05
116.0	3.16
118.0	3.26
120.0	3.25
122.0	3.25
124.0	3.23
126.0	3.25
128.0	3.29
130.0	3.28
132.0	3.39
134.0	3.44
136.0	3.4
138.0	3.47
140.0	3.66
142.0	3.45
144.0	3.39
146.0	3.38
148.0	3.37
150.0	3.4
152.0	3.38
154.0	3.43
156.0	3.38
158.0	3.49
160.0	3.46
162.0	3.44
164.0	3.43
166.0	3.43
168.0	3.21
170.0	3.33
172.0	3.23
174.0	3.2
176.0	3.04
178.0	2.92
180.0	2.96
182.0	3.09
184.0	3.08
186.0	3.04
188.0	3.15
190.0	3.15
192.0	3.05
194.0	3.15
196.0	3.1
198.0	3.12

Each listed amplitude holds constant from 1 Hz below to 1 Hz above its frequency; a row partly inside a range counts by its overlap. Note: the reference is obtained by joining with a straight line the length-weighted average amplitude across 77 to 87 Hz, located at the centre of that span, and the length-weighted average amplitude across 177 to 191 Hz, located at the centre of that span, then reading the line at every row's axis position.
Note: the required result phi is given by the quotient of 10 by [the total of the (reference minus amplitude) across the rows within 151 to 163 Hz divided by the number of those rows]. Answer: -26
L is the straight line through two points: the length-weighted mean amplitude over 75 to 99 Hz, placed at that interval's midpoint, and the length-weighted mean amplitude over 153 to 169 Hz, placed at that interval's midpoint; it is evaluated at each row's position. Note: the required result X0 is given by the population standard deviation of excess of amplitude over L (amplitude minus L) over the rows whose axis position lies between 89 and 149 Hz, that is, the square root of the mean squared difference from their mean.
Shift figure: 0.16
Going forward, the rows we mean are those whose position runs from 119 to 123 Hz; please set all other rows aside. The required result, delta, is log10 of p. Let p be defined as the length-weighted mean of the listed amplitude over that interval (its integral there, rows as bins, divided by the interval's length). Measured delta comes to 0.512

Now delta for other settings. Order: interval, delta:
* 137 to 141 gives 0.552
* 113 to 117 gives 0.492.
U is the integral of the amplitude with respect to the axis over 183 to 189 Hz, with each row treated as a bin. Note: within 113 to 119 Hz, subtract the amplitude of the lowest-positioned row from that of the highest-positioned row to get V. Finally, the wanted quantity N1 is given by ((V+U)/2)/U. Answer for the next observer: 0.506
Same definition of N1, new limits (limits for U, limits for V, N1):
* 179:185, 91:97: 0.497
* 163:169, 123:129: 0.501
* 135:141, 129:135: 0.504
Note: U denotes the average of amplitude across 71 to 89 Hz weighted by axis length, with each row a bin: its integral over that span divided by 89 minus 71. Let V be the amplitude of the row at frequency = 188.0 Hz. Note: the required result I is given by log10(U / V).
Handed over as -0.023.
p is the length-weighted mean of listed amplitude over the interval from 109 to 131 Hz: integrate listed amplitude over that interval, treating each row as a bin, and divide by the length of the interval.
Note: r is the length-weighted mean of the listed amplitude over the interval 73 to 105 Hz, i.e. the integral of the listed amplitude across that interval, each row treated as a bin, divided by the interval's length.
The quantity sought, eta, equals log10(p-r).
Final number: -0.64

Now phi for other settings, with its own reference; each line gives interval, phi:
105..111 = 49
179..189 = -1207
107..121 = -371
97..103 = 65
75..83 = 4034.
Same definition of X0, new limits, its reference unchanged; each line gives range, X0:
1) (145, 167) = 0.03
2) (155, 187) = 0.24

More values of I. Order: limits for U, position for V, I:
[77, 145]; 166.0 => -0.043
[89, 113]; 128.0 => -0.059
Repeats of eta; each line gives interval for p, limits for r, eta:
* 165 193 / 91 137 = -1.24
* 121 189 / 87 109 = -0.37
